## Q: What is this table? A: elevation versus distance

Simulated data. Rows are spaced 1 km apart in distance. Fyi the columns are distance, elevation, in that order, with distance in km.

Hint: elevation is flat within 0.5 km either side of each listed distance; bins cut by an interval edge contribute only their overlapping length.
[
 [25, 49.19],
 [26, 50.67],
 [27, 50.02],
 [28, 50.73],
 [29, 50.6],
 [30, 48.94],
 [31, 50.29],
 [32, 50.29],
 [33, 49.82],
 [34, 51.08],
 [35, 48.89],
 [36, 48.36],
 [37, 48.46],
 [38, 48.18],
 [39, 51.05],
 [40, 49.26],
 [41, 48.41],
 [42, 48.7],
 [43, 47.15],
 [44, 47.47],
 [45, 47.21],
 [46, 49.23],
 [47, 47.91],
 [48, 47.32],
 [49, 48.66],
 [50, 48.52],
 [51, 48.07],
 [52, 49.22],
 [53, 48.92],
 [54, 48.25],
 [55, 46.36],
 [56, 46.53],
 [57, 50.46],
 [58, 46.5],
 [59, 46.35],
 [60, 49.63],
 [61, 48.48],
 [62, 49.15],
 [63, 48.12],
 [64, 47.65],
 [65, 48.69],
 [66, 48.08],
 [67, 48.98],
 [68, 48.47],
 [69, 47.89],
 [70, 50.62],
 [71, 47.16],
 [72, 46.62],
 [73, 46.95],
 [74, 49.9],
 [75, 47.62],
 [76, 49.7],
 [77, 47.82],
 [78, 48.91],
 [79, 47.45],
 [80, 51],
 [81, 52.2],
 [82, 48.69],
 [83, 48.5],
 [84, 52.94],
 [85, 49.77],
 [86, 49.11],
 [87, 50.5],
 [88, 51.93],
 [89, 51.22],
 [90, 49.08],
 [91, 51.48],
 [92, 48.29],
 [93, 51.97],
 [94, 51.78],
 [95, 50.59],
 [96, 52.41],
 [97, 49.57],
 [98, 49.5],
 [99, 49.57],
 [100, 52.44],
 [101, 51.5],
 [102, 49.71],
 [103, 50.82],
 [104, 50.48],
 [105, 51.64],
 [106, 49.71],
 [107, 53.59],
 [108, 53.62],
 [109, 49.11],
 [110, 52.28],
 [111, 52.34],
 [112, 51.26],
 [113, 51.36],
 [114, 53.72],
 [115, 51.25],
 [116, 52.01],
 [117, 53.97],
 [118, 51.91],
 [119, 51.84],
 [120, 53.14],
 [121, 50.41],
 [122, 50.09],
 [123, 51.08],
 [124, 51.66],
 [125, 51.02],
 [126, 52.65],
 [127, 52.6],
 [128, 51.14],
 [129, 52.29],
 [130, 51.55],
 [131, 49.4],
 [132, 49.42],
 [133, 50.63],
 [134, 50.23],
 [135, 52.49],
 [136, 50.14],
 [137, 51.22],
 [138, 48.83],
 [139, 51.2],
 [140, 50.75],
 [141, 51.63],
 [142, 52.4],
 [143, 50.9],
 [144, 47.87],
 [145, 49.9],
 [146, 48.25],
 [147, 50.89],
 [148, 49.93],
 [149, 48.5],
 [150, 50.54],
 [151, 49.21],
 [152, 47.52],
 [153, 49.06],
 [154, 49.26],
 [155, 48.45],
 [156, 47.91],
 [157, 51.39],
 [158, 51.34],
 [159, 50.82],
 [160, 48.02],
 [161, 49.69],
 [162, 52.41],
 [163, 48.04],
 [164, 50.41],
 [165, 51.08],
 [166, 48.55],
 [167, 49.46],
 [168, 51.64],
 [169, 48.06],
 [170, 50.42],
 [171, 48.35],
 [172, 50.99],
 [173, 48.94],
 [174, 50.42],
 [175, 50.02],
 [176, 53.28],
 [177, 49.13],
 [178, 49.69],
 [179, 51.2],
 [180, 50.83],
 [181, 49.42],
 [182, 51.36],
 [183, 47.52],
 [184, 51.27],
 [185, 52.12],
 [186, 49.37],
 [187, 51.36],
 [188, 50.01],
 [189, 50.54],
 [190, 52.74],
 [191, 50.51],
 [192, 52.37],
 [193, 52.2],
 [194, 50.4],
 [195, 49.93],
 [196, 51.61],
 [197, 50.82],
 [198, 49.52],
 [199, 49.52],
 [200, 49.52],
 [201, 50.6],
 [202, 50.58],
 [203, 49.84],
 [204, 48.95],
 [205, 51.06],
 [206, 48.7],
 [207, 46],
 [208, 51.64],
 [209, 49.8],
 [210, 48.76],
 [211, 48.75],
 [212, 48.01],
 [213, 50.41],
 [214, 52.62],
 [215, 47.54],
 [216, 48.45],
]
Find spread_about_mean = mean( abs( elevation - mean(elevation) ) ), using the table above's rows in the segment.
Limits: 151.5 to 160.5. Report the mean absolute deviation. 1.25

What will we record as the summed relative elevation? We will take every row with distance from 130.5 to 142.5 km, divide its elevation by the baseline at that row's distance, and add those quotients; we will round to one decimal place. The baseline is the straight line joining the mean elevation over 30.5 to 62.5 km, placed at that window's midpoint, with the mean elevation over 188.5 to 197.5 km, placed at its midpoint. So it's 12.1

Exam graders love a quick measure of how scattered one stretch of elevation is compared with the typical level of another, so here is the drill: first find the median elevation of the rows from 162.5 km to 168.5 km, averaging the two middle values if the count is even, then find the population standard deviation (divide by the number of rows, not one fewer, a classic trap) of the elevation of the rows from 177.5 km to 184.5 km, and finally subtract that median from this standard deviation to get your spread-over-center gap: -49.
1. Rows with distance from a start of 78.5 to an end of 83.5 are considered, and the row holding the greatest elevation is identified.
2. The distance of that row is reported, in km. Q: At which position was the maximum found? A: 81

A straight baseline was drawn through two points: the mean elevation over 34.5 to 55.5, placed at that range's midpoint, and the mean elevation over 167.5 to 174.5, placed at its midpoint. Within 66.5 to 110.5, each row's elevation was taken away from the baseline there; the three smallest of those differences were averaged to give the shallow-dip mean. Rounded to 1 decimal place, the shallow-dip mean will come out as -4.4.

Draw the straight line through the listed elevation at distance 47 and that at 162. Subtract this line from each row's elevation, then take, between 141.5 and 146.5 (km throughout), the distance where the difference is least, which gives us 144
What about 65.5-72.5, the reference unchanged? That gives 72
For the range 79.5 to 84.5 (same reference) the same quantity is 83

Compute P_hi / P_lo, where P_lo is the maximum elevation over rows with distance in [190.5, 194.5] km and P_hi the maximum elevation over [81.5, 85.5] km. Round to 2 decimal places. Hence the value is 1.01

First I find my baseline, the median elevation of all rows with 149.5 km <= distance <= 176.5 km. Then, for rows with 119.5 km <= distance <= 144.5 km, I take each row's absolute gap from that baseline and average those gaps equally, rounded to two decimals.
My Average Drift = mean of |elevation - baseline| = 1.56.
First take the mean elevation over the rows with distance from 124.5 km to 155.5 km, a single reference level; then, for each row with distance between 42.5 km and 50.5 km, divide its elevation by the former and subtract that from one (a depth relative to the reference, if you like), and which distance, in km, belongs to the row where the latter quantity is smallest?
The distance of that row 46 km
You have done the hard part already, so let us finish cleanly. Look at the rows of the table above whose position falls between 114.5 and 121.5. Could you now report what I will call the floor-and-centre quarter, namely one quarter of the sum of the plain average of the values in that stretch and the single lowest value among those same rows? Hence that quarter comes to 25.6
